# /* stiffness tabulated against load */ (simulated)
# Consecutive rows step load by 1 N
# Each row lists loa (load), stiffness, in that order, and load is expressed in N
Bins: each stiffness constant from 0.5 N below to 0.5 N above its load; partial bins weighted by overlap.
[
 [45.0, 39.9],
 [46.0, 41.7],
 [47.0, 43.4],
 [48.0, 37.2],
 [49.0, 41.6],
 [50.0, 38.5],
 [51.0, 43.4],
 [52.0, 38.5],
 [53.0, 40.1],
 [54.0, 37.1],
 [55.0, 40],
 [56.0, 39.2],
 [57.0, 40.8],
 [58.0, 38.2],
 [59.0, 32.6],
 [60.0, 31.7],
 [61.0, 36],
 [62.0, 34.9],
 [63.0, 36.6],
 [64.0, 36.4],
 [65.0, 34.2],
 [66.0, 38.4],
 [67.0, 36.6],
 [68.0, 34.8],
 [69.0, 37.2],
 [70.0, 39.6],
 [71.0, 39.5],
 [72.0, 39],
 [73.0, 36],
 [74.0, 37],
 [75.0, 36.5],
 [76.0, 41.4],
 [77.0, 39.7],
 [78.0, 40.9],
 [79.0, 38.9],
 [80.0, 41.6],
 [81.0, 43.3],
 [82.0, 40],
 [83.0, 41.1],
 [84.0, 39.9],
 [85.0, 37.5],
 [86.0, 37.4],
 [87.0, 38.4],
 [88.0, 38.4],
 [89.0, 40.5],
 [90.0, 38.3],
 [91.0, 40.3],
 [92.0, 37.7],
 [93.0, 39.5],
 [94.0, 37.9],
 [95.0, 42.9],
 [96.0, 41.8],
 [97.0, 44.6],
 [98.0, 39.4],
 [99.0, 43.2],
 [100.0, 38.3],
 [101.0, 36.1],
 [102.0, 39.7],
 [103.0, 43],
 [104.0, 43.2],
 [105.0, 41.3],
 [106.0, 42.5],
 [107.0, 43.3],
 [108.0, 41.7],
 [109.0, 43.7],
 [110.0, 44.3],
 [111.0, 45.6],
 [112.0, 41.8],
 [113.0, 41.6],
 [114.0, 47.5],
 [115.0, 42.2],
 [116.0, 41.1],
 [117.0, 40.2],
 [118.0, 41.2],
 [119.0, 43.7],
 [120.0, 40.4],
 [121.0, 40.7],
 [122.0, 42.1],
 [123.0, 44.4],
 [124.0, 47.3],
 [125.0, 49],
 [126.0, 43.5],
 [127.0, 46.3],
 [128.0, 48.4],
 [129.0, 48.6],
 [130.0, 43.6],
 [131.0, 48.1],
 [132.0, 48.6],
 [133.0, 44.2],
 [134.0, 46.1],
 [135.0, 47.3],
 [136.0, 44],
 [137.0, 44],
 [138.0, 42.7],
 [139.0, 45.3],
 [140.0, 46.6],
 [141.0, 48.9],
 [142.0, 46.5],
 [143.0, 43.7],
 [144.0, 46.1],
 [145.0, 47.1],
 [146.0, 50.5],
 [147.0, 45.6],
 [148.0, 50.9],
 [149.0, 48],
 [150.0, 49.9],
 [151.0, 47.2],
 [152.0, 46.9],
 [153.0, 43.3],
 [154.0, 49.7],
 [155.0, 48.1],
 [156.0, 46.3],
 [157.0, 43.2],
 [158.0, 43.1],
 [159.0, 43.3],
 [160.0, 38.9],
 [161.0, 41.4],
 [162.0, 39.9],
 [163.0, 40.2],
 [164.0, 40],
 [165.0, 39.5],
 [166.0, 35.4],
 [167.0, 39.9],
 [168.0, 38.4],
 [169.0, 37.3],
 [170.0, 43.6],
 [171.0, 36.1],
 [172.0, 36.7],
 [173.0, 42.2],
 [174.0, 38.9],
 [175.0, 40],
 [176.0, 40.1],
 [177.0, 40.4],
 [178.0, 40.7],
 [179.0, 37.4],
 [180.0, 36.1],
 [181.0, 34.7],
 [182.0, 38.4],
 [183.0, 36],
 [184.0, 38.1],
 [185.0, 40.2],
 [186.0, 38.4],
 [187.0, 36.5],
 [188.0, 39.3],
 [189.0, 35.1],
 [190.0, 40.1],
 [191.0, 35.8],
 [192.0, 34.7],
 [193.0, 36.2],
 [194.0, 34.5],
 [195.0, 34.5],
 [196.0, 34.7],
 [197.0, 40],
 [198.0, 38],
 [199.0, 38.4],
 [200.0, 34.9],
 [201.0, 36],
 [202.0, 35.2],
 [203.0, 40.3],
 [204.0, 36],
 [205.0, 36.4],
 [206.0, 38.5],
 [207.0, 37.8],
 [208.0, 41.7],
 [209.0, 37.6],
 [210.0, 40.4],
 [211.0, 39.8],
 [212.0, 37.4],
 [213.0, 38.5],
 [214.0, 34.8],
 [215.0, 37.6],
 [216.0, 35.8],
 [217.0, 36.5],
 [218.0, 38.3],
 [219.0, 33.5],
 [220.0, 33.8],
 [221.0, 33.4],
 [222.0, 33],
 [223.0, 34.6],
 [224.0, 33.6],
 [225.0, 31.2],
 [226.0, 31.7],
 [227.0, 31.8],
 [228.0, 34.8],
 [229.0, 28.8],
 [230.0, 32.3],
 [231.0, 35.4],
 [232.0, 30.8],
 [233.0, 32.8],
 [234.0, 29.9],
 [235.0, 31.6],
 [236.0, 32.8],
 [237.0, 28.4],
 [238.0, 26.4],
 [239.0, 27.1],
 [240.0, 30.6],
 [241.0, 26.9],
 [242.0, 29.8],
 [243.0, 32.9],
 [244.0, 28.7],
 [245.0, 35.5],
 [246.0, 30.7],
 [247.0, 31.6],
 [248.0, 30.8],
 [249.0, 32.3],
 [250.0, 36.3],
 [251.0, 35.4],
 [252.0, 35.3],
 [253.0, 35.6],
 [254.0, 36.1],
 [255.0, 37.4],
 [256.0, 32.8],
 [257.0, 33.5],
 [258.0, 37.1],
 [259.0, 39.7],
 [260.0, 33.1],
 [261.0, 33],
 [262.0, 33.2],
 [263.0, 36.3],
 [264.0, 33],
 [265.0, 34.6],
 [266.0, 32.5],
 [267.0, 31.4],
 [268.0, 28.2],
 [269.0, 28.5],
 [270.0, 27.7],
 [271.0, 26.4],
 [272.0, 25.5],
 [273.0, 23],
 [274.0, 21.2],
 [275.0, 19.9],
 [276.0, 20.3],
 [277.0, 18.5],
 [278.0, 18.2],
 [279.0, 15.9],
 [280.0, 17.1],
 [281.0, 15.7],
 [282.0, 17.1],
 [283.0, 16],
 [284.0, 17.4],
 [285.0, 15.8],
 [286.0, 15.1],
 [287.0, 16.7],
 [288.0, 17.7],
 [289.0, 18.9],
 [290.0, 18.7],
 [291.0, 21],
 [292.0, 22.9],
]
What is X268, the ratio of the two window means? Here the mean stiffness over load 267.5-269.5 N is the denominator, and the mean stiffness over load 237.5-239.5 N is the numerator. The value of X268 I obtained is 0.94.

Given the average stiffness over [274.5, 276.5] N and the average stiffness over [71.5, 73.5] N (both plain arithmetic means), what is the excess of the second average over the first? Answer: 17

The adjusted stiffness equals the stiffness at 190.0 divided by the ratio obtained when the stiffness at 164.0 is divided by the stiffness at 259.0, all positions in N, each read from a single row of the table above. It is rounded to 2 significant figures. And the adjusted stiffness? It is 40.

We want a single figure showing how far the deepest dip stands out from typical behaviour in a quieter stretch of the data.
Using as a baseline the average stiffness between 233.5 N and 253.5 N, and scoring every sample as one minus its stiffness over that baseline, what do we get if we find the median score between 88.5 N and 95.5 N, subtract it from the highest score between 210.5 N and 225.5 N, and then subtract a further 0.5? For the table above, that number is -0.2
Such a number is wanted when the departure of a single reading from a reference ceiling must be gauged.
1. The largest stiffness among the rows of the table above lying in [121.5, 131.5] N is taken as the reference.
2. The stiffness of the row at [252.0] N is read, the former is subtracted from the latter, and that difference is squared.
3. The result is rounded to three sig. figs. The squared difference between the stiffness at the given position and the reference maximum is 188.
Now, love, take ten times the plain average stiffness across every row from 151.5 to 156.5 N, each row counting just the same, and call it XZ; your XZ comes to 469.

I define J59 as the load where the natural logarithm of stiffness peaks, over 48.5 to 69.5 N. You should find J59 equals 51.0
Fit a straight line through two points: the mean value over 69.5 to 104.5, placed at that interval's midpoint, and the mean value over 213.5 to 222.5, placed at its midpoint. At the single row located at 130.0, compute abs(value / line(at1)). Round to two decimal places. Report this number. 1.14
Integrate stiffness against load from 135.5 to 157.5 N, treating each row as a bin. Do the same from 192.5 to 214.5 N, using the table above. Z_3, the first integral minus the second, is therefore 203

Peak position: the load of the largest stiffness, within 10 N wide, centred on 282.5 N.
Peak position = 278.0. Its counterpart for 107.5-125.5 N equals 125.0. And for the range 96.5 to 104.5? 97.0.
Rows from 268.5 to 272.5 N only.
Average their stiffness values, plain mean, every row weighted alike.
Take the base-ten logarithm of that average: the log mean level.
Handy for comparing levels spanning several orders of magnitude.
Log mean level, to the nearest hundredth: 1.43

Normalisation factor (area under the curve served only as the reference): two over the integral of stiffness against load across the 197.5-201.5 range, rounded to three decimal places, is 0.014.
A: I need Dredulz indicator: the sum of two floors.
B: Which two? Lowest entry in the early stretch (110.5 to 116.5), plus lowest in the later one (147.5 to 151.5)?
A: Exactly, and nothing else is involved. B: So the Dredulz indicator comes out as 88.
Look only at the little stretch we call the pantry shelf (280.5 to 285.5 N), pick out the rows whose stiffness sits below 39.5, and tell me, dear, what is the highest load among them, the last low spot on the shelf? 285.0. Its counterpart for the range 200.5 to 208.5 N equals 207.0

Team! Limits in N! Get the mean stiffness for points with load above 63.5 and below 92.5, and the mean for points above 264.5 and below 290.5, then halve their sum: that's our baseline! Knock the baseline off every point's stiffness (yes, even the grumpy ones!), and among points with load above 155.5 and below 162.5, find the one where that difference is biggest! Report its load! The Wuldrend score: 156.0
